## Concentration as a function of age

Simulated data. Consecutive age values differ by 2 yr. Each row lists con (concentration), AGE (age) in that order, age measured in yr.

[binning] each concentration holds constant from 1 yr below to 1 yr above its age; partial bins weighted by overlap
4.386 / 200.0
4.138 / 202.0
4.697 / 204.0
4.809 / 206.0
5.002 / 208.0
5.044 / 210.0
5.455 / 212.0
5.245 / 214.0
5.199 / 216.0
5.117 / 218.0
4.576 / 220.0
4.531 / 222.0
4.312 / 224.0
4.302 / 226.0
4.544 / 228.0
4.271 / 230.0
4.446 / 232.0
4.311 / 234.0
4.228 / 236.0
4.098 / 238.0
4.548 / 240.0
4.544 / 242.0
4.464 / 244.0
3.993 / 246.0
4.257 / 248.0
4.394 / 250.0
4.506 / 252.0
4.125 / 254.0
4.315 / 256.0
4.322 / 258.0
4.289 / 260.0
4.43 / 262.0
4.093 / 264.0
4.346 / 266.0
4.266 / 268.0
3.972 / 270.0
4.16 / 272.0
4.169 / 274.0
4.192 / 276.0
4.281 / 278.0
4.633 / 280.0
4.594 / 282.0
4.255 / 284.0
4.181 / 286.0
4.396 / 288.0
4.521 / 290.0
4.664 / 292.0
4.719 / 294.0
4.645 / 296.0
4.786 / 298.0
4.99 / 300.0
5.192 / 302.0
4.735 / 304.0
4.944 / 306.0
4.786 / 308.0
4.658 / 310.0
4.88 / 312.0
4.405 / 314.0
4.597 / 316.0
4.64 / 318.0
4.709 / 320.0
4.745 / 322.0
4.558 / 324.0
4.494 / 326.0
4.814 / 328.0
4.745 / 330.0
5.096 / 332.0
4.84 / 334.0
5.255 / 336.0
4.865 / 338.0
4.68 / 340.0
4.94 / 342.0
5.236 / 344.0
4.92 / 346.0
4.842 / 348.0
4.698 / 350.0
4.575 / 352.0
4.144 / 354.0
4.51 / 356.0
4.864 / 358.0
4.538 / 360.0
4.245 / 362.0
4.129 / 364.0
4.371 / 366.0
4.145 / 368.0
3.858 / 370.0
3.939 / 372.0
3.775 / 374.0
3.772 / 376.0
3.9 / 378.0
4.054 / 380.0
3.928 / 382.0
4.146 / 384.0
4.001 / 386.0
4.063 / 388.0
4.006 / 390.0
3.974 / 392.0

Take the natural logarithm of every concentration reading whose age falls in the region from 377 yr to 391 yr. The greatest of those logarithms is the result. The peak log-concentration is 1.42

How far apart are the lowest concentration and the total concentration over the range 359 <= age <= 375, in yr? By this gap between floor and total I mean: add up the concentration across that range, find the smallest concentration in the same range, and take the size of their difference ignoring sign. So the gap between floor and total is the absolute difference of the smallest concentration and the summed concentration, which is 29.2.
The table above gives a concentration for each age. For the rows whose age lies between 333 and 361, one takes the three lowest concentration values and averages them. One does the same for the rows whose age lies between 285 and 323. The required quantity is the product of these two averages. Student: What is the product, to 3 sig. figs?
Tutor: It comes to 19.0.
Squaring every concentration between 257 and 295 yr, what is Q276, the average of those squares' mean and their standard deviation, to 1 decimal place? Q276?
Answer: 10.3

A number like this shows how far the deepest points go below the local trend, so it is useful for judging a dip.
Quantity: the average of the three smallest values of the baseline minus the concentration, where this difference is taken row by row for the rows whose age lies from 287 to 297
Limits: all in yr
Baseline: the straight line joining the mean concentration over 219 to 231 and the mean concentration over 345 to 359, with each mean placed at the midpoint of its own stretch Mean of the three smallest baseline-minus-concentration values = -0.13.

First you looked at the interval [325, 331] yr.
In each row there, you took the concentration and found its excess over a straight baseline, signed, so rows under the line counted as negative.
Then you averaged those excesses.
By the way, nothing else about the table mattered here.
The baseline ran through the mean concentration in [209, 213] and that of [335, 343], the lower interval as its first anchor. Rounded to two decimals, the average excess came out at -0.28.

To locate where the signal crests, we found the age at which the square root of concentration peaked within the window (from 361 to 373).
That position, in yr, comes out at 366.0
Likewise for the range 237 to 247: 240.0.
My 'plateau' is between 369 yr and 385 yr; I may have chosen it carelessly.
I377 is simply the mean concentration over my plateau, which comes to 3.92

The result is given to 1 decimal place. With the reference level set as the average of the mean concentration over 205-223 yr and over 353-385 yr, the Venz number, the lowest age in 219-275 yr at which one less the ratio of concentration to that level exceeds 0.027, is 224.0 yr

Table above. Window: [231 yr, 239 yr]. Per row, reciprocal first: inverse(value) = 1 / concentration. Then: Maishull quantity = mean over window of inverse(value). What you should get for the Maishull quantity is 0.234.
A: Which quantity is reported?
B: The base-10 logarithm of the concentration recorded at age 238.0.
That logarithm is 0.613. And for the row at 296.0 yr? 0.667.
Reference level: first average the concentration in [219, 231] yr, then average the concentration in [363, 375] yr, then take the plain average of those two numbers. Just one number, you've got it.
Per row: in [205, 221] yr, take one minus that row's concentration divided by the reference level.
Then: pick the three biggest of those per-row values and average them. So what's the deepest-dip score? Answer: -0.13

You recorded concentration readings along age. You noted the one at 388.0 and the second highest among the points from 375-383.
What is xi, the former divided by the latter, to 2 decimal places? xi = 1.03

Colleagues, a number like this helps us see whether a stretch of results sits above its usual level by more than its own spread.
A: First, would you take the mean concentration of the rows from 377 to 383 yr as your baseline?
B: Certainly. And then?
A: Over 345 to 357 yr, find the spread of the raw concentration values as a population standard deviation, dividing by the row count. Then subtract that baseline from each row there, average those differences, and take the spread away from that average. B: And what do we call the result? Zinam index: 0.40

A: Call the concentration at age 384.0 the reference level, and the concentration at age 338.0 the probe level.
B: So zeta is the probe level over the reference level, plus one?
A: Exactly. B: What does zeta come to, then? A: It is 2.17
